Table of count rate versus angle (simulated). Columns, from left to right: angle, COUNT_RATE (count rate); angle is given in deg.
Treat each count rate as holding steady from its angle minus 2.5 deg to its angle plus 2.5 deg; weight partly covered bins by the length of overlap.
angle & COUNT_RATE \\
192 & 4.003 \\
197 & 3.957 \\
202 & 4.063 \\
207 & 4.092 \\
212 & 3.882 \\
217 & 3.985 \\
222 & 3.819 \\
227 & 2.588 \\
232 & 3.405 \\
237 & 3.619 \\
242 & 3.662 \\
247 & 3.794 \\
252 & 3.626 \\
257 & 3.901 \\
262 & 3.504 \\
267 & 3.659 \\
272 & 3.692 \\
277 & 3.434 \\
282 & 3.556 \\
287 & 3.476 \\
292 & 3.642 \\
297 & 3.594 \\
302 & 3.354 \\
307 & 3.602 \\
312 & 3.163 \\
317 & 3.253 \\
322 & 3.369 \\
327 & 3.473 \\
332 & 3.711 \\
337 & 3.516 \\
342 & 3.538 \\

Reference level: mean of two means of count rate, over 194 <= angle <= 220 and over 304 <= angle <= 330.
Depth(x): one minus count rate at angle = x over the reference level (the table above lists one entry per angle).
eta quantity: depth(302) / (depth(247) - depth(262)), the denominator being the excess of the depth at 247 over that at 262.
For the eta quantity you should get -1.1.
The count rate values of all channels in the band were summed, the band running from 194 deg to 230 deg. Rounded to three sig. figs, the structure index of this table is 26.4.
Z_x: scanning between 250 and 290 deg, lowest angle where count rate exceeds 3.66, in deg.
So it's 257 deg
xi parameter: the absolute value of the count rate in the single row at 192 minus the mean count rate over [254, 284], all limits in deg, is 0.38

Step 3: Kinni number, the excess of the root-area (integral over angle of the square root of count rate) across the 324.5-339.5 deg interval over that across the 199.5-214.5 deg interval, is -1.7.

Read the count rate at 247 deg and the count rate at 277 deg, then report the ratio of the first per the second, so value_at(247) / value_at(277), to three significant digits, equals 1.10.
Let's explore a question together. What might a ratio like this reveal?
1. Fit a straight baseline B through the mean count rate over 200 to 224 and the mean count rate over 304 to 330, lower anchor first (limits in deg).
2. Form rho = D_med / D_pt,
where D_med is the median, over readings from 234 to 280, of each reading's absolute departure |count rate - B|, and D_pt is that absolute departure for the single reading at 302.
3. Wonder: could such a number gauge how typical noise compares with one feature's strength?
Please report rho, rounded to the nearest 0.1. 1.3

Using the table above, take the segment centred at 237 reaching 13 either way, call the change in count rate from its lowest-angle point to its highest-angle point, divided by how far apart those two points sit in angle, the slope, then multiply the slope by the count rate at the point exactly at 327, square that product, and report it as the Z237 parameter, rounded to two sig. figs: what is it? 0.044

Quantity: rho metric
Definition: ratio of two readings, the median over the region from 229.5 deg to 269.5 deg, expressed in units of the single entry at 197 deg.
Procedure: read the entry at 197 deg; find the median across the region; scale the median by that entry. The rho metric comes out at 0.92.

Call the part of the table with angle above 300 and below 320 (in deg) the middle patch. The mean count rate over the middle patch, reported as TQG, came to 3.34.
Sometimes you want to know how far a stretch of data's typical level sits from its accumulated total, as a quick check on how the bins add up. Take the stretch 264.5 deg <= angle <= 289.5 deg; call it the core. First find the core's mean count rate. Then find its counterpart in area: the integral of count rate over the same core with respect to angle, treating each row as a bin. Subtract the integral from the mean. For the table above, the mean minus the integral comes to -86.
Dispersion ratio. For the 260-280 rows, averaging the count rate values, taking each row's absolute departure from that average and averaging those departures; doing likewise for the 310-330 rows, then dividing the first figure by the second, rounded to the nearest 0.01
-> 0.97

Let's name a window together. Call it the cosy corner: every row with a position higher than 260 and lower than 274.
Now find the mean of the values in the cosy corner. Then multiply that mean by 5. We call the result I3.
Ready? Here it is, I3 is 18.1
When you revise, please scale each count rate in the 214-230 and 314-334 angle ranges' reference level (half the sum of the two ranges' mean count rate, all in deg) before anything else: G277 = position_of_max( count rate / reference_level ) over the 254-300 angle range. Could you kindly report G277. 257 deg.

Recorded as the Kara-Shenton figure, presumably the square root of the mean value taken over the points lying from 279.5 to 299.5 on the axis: 1.89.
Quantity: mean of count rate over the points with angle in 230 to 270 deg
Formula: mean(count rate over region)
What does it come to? 3.65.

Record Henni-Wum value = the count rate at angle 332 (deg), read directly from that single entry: 3.711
